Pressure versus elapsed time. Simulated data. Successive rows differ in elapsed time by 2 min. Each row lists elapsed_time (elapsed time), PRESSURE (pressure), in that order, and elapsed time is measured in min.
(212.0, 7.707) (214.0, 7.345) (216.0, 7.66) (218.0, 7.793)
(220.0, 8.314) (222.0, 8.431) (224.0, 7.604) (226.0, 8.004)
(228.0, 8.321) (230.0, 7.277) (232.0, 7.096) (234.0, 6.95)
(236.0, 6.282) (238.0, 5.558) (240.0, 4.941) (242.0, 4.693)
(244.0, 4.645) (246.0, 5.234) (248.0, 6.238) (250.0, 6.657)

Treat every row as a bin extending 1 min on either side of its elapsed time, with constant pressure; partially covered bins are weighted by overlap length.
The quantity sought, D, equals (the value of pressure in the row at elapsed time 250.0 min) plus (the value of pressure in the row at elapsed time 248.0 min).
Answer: 12.9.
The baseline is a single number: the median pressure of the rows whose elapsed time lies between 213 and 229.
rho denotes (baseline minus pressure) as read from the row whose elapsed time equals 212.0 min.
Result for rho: 0.2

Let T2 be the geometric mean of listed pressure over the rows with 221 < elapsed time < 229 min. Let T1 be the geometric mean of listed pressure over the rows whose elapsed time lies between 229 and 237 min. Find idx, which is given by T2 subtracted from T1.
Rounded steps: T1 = 6.9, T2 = 8.1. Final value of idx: -1.2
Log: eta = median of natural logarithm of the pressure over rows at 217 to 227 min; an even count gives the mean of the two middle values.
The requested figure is 2.08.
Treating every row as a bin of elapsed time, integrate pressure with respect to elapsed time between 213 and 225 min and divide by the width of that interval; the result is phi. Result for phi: 7.9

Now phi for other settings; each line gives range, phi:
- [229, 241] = 6.4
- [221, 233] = 7.8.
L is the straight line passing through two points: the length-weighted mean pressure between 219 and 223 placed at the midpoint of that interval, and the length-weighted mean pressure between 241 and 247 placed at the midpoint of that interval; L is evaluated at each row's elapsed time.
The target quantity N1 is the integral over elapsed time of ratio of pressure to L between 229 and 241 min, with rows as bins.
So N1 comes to 12.2 min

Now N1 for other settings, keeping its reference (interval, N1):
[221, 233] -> 12.6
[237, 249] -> 12.7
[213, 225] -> 10.9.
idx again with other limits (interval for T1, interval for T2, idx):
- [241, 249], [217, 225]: -2.9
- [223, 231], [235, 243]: 2.5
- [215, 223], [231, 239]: 1.6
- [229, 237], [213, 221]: -0.9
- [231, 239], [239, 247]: 1.6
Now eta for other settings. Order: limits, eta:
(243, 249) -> 1.66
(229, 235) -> 1.96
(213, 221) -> 2.04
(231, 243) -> 1.78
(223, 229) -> 2.08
